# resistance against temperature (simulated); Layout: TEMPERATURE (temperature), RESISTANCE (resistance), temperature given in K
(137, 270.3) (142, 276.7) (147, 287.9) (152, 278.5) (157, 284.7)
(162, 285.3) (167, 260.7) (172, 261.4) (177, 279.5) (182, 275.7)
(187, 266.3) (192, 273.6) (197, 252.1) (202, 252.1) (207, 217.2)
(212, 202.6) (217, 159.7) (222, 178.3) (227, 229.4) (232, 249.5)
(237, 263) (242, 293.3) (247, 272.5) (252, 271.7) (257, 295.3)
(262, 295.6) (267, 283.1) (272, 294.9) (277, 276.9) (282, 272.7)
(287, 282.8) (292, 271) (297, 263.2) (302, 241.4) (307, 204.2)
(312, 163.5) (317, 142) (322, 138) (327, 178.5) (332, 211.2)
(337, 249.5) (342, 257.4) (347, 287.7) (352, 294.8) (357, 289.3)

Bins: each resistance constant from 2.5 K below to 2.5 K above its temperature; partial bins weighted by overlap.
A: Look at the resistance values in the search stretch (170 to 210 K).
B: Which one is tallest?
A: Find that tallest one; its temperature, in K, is 177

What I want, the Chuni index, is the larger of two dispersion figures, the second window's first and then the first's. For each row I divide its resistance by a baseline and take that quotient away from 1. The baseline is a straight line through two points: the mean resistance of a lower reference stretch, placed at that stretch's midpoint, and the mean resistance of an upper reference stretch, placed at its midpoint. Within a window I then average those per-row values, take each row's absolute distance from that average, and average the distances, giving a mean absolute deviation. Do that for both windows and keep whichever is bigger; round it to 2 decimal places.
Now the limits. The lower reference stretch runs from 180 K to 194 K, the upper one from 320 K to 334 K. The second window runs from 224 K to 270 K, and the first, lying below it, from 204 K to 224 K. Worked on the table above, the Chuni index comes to 0.11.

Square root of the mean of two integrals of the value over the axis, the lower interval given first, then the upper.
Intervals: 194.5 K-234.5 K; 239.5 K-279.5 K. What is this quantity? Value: 100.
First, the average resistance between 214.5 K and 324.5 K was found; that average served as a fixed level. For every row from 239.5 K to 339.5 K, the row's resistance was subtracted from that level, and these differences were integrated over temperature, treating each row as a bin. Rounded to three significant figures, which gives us -225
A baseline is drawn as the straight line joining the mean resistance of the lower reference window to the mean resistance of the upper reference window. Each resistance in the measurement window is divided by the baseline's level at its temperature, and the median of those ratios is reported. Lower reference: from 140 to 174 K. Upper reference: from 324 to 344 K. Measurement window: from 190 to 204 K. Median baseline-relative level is 0.96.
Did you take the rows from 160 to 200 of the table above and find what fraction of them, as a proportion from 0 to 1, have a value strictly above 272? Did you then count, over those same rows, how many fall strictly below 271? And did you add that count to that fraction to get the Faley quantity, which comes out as 4.5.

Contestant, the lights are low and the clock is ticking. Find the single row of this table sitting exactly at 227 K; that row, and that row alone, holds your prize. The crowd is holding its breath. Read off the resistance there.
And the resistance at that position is 229.4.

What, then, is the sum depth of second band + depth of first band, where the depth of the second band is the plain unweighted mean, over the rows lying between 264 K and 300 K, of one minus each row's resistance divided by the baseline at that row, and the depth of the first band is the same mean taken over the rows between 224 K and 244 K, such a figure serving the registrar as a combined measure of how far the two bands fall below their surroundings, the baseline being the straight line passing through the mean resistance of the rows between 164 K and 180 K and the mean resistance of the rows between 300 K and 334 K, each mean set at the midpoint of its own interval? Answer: -0.5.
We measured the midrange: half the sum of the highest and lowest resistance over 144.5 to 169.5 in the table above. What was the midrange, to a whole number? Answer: 274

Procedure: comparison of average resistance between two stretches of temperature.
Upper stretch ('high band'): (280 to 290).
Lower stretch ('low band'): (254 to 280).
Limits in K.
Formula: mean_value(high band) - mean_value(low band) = -11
